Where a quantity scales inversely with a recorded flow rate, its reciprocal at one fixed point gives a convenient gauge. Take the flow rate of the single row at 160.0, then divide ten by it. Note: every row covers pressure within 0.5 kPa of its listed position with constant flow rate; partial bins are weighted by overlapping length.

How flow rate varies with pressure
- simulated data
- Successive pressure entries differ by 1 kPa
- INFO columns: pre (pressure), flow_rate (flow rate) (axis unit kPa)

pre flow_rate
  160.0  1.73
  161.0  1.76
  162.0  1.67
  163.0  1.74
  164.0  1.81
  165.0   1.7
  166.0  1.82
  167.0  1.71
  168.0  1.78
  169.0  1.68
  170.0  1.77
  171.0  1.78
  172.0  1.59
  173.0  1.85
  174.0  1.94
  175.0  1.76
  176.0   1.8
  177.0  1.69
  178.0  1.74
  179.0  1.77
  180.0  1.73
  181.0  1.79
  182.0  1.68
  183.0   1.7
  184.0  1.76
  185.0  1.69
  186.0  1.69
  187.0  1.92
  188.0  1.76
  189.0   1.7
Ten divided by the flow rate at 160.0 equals 5.8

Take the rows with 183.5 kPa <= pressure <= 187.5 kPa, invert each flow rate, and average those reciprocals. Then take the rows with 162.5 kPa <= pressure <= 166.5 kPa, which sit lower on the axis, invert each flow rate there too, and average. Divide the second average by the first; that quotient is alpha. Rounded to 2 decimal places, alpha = 1.00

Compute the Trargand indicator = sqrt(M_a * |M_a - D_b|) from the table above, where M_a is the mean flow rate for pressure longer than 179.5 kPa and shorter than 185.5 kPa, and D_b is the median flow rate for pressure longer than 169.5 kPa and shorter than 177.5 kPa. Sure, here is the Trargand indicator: 0.29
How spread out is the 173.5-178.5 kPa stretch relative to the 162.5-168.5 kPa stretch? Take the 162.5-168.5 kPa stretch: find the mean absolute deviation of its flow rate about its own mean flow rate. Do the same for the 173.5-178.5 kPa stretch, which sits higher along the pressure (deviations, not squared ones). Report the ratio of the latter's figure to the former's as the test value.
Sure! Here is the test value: 1.55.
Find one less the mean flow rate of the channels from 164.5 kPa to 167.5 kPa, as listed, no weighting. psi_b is -0.743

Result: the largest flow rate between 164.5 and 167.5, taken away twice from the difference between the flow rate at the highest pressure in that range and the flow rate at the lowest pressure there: -3.63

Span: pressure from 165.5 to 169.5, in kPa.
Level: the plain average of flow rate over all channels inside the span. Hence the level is 1.75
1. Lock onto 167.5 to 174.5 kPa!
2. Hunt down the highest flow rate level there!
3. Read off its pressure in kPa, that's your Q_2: 174.0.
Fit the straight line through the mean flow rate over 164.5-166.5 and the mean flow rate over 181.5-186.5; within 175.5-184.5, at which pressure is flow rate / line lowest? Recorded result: 177.0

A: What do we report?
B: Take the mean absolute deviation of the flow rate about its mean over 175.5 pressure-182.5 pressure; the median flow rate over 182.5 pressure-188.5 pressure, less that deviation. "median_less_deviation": 1.692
